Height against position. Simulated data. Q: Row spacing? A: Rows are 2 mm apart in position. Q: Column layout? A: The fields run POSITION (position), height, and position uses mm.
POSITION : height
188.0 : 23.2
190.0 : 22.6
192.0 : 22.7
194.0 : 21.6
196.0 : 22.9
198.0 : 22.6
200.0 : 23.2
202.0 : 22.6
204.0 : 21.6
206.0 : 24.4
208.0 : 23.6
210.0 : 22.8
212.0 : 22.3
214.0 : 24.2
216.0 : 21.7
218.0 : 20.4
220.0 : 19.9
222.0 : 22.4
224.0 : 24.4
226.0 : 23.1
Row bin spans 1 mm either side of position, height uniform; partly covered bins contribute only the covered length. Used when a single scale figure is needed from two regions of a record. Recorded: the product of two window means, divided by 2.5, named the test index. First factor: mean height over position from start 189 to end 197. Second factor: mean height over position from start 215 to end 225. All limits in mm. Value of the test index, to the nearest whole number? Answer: 195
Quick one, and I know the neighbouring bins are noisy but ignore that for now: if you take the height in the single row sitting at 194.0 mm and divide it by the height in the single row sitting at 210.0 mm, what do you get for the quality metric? 0.947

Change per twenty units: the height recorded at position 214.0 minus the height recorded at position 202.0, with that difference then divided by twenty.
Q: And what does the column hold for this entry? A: 0.080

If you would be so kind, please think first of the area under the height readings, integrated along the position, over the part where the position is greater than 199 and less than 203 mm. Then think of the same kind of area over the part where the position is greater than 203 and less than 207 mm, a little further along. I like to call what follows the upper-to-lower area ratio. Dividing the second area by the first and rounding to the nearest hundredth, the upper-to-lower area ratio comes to 1.00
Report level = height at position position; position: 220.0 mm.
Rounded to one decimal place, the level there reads 19.9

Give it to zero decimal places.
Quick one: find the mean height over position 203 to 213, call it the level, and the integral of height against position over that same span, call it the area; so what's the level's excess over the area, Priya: -206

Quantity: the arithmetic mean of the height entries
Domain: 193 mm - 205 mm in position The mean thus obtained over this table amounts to 22.4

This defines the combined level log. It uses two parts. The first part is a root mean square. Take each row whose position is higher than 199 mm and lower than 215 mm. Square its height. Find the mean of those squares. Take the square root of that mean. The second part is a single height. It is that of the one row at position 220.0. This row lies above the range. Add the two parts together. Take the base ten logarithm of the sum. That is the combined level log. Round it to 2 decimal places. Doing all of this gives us 1.63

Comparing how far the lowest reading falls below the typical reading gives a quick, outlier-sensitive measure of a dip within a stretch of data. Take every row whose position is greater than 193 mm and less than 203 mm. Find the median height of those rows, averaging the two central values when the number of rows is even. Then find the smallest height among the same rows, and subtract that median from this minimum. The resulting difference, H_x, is -1.0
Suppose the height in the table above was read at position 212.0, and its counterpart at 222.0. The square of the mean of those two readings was 500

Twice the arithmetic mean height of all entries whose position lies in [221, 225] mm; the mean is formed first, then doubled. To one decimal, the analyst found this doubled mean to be 46.8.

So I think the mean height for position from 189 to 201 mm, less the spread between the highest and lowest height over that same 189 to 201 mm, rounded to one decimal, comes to 21.0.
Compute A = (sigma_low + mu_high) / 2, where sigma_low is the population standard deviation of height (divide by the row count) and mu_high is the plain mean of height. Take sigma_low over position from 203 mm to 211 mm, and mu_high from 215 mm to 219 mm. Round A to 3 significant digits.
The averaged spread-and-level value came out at 11.0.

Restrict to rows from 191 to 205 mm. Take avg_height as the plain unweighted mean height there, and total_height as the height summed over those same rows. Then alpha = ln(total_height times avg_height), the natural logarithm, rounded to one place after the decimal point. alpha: 8.2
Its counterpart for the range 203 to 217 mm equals 8.2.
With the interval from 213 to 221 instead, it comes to 7.5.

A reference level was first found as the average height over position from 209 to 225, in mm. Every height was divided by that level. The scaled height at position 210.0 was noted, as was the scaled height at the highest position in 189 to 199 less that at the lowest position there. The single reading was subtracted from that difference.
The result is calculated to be -1.02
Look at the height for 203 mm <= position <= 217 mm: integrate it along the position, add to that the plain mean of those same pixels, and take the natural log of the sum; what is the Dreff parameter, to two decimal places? 5.84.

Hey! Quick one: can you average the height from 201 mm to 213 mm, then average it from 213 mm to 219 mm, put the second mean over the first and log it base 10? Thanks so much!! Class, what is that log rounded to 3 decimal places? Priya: -0.015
